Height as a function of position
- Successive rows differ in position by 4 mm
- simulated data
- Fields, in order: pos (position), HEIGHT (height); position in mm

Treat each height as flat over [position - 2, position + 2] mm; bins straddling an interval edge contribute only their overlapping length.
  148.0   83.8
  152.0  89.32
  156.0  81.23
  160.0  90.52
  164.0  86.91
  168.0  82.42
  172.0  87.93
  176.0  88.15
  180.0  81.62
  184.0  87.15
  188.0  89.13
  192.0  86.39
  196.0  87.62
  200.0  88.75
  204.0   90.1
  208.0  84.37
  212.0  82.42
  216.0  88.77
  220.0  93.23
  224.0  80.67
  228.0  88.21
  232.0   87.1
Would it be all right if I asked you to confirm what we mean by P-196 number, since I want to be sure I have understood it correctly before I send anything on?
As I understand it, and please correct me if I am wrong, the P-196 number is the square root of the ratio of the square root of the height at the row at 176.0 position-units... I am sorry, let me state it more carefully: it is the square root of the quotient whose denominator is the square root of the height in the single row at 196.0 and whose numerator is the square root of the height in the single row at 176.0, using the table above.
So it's 1.00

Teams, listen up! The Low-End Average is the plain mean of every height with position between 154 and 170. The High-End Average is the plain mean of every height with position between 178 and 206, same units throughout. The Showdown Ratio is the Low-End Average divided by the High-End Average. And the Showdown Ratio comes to 0.98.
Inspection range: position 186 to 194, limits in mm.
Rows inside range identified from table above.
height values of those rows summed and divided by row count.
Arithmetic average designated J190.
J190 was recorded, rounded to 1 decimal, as 87.8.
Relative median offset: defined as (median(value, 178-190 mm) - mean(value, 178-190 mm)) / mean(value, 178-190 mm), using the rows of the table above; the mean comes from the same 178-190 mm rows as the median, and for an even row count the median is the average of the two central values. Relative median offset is 0.014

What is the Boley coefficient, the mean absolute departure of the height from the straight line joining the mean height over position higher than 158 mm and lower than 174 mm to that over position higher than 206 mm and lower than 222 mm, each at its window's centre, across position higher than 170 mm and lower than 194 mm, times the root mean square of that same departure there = 4.2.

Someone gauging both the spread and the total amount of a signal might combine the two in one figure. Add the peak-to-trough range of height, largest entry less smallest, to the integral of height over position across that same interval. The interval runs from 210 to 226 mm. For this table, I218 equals 1393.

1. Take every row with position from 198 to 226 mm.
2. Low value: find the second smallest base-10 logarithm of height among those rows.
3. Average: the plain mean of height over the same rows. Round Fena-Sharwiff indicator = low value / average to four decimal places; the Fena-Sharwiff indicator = 0.0220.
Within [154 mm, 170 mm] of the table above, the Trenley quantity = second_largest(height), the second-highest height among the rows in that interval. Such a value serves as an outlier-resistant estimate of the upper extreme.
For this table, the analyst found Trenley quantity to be 86.91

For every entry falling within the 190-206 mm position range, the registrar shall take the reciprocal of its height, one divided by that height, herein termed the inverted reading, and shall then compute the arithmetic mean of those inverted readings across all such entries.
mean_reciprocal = 0.0113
